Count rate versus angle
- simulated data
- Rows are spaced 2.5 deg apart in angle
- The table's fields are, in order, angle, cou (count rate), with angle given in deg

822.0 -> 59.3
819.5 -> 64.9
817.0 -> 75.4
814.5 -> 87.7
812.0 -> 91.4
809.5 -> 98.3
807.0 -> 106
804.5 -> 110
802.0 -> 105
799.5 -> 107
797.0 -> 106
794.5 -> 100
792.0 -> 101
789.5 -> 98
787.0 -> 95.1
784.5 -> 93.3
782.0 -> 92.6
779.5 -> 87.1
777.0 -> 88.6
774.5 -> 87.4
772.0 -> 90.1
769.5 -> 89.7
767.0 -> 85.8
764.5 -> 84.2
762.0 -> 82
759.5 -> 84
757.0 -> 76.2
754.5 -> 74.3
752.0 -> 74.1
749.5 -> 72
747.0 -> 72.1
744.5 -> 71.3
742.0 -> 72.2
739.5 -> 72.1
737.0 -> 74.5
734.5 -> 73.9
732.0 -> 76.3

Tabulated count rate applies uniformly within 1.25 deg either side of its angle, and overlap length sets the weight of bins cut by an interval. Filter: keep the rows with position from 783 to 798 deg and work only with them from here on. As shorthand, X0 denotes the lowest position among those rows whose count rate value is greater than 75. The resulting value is 784.5 deg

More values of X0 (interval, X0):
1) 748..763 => 757.0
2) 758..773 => 759.5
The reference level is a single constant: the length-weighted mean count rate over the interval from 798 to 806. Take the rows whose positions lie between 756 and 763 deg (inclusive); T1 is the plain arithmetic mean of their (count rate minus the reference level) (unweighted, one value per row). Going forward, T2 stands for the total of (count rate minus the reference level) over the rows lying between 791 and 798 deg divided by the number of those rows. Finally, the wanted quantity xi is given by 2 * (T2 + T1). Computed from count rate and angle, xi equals -63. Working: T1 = -27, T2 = -5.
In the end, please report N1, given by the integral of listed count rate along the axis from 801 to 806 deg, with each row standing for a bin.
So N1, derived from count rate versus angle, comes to 538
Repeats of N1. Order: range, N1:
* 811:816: 444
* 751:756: 372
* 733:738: 371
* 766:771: 440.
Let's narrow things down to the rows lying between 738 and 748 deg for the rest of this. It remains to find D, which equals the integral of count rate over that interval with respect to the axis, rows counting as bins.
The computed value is 720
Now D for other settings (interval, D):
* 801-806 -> 538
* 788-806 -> 1868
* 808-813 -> 478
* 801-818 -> 1639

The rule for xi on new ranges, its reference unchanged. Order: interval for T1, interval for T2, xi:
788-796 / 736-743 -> -84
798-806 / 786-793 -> -18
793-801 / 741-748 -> -77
